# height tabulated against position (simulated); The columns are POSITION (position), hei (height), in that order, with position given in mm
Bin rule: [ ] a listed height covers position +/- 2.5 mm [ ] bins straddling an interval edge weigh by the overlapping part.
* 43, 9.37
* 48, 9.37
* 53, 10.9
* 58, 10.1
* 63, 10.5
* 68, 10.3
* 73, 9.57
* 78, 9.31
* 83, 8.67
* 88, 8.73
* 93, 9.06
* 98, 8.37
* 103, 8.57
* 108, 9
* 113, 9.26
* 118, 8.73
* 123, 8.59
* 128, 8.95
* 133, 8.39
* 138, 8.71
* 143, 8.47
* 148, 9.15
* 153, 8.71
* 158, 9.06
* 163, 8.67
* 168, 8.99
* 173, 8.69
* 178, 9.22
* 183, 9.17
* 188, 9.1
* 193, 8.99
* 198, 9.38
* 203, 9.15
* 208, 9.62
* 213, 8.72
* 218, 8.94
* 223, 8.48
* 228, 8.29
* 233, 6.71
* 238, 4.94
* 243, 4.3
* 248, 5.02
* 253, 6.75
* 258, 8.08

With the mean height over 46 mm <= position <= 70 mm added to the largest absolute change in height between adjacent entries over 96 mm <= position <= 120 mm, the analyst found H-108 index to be 10.8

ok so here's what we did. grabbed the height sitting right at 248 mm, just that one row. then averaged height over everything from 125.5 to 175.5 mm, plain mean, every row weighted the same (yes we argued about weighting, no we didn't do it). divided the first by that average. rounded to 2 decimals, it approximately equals 0.57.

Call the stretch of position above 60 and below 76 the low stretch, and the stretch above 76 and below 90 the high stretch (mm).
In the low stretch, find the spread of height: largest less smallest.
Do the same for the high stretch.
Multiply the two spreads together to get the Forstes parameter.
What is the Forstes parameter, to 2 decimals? 0.60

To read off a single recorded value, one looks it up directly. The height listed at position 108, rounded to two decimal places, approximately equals 9.00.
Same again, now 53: 10.90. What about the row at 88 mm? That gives 8.73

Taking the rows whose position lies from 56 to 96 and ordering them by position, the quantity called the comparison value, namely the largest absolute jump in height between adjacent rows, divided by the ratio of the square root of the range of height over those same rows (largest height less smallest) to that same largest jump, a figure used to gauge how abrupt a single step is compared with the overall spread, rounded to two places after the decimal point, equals 0.39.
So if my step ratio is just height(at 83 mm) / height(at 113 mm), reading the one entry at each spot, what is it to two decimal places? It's 0.94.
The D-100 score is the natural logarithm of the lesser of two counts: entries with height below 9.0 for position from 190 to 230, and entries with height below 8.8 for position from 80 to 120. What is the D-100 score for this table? 1.61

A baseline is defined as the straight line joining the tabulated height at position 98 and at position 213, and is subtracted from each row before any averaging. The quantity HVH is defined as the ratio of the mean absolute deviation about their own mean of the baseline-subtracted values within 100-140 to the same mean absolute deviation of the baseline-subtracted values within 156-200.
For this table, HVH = 1.41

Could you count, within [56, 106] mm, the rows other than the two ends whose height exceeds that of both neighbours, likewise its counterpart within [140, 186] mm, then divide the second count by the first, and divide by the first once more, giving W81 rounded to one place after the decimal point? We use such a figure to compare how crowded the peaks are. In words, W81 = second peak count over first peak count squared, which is 1.0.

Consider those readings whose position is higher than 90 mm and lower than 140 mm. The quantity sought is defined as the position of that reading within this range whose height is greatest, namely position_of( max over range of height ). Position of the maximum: 113 mm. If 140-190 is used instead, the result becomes 178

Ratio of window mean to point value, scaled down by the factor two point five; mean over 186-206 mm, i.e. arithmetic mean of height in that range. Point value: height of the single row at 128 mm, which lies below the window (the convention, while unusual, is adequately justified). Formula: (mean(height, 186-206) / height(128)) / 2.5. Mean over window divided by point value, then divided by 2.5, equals 0.41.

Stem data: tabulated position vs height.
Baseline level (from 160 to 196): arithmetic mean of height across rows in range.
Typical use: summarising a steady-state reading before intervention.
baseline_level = 9.0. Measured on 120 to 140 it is 8.7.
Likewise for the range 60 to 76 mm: 10.1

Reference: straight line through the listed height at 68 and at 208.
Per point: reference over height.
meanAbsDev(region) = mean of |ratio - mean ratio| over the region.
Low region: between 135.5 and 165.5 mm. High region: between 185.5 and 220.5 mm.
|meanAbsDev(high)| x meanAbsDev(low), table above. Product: 0.0007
